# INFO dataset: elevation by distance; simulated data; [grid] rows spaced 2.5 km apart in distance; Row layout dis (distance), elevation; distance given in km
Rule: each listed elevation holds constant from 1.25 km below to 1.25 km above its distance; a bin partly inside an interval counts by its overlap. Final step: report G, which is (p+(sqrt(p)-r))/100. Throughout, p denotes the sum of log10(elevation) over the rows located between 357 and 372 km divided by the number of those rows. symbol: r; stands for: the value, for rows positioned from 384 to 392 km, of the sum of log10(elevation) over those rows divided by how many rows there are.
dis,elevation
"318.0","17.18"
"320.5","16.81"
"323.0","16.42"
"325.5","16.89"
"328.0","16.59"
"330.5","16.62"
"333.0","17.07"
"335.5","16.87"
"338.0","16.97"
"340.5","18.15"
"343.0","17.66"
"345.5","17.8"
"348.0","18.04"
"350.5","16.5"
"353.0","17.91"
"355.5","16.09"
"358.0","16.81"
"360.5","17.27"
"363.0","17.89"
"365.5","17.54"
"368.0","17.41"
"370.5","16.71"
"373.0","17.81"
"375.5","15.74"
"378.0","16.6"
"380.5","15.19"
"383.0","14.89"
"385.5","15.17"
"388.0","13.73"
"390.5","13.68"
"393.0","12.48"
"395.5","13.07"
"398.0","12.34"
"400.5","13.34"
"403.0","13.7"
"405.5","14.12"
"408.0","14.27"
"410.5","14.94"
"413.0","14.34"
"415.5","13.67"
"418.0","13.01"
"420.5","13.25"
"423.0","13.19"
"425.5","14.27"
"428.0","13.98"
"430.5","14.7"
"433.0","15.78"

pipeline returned 0.0120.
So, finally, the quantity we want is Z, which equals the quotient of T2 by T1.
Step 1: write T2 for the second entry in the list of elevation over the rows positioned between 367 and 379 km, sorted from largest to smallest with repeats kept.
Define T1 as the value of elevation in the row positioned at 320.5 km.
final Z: 1.04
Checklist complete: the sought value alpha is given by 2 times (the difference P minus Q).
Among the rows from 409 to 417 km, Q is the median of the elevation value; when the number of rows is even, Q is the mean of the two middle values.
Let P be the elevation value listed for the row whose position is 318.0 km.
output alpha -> 6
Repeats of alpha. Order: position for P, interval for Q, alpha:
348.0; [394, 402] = 10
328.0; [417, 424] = 7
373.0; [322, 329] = 2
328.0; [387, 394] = 6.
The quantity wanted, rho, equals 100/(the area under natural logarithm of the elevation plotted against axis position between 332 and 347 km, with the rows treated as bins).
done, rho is 2.3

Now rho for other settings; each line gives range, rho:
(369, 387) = 2.0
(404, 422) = 2.1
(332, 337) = 7.1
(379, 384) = 7.4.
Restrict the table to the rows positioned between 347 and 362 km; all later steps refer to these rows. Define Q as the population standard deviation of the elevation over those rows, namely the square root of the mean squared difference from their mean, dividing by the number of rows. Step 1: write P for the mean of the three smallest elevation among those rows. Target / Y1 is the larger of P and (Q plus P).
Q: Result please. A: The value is 17.2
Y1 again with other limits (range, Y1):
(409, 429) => 13.8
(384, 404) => 13.5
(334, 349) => 17.7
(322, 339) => 16.8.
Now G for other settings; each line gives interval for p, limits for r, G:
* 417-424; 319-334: 0.0095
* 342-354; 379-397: 0.0121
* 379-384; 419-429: 0.0113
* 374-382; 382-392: 0.0114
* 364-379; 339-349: 0.0108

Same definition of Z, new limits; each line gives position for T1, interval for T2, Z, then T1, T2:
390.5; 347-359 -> 1.31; 13.68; 17.91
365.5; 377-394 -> 0.87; 17.54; 15.19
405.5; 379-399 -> 1.07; 14.12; 15.17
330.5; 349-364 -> 1.08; 16.62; 17.89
